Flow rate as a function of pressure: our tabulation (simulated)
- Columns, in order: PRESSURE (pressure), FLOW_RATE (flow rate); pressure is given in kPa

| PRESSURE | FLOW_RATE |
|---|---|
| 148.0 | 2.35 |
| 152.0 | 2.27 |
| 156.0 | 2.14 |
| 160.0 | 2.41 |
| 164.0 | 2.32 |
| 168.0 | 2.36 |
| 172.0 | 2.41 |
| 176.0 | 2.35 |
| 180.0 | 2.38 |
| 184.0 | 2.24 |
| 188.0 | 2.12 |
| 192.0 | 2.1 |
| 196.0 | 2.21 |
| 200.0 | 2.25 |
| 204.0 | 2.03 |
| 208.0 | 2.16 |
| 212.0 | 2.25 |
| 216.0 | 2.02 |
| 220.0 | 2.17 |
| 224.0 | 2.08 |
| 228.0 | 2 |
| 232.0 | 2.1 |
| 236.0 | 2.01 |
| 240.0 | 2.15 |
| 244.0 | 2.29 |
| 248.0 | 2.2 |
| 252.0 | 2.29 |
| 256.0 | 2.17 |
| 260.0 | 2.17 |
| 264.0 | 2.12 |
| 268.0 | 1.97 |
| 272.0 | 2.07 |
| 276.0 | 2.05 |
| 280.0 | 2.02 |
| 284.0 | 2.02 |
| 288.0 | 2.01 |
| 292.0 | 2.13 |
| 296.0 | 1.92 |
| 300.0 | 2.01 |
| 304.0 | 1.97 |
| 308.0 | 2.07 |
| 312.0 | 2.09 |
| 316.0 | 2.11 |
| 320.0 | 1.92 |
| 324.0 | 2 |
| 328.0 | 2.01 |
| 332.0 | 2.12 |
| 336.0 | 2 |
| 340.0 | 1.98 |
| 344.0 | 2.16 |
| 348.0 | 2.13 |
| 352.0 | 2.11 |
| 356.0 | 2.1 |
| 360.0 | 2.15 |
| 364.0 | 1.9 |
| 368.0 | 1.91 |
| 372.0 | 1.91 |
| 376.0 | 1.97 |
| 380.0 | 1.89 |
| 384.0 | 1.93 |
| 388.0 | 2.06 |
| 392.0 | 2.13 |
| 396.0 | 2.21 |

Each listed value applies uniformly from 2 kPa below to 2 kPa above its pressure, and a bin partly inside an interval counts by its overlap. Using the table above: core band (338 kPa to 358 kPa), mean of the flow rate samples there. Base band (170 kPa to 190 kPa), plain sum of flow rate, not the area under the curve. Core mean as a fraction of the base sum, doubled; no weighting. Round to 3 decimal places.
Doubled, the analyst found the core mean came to 0.365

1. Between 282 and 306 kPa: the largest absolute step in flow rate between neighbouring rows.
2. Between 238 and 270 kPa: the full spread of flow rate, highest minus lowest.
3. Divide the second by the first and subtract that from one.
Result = -0.52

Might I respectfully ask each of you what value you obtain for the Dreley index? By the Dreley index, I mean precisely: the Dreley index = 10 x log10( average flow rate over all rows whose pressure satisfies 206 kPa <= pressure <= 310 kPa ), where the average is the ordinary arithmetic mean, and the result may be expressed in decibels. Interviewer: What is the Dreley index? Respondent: 3.21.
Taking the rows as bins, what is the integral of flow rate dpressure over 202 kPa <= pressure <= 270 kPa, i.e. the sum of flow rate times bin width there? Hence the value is 145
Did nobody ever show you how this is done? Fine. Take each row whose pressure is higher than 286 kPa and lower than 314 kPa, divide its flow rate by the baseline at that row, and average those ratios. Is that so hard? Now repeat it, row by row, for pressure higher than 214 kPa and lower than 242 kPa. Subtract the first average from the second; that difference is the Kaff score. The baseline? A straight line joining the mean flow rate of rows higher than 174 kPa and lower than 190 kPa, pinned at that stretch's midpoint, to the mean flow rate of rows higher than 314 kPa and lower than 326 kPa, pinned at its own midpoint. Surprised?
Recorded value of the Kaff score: -0.041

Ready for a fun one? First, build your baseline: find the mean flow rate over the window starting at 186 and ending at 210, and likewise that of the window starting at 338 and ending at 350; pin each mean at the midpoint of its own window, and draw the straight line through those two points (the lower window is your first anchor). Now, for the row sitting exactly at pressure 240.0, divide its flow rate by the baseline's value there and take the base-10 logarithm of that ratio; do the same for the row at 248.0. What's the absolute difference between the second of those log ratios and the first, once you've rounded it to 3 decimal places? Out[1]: 0.011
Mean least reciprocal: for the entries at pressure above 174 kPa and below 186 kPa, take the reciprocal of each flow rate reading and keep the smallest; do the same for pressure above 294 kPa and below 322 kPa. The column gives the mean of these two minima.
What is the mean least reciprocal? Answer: 0.447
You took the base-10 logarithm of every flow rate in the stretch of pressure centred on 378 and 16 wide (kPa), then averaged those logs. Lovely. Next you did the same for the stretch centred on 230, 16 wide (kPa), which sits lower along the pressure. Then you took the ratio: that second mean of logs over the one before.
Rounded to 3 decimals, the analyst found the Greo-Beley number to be 1.094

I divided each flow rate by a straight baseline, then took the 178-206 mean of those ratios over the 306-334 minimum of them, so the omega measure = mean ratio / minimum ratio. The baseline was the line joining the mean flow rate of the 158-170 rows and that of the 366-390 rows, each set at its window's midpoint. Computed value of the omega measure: 1.02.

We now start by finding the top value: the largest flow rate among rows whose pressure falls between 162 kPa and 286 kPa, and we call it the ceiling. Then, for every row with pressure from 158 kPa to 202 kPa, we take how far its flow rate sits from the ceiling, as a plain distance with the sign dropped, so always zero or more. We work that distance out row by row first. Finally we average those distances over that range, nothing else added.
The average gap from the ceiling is 0.12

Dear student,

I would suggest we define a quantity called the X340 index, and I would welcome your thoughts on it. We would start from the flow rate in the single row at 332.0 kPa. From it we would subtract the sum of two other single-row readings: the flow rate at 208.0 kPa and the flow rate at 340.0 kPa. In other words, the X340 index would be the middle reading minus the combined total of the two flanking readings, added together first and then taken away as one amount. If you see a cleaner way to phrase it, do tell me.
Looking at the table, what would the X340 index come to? -2.02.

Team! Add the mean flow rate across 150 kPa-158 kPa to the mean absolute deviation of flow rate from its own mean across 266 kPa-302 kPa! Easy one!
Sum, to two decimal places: 2.25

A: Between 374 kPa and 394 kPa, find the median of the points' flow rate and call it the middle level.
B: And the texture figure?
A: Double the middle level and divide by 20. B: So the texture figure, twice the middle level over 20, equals 0.197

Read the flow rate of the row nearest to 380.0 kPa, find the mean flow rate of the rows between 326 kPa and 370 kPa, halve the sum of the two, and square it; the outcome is 3.88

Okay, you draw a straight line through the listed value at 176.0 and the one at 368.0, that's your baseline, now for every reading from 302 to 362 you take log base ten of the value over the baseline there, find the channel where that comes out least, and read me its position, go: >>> 320.0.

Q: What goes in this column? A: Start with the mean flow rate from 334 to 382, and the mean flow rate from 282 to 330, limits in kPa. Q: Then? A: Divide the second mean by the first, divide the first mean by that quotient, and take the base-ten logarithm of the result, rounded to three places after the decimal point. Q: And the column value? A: 0.304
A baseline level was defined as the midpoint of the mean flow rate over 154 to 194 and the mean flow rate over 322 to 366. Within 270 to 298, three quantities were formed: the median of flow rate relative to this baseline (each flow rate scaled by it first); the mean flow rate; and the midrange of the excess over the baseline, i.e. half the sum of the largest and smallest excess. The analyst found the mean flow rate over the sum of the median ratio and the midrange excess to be 2.6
